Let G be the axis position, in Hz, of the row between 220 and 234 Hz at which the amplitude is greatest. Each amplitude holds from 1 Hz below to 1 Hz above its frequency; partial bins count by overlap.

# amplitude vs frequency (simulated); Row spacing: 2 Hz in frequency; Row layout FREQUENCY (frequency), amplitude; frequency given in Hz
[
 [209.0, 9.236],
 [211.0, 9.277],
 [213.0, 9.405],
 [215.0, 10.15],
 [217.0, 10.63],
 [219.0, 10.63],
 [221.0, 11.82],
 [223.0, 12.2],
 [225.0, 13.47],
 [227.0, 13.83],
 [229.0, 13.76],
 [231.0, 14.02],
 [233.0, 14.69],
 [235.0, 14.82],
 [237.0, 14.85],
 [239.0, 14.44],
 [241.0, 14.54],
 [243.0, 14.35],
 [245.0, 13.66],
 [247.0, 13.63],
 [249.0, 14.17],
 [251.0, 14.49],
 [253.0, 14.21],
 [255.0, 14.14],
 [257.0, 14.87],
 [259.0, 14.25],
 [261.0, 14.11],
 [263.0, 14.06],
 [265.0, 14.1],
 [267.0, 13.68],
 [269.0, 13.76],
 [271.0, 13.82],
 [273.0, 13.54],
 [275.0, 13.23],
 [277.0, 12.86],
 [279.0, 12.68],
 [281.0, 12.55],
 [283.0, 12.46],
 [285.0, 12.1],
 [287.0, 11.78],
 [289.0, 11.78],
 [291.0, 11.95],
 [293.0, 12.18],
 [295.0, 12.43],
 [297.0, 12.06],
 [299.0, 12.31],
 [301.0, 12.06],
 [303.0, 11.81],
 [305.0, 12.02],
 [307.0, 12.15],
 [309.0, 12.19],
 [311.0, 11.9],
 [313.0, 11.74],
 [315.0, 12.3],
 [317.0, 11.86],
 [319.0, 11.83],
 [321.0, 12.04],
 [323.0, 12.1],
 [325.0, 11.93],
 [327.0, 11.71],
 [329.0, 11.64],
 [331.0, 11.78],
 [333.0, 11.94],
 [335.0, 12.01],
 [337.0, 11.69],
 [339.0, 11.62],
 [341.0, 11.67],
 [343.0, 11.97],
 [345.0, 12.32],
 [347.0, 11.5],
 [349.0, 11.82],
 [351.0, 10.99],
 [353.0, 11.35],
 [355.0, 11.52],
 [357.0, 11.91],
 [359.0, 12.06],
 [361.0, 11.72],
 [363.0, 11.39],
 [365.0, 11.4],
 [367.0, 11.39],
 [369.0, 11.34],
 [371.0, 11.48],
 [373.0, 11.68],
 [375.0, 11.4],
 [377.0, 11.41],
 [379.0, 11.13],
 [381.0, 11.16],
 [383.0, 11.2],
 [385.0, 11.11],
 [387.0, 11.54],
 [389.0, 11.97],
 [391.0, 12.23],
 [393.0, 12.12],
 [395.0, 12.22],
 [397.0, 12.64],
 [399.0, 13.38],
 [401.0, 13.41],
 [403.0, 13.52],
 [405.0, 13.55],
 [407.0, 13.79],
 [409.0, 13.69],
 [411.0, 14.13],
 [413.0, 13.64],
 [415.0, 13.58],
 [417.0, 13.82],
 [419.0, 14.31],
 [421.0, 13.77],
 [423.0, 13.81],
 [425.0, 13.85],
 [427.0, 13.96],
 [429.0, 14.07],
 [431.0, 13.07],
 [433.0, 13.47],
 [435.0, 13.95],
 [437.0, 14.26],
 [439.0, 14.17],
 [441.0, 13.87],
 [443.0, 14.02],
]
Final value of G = 233.0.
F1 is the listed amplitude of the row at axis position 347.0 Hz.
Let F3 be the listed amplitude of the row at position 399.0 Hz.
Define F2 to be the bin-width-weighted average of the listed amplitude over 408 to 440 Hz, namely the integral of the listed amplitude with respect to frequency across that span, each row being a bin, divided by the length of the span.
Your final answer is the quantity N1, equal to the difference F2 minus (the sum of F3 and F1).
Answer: -11.0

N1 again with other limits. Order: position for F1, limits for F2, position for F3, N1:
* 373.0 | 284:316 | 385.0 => -10.7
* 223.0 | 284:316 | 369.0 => -11.5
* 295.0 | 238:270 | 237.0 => -13.1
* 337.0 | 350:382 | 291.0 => -12.2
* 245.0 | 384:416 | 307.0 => -12.9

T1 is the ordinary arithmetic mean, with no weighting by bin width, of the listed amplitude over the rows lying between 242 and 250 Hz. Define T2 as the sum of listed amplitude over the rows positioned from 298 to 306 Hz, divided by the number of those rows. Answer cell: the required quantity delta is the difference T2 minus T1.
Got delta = -1.9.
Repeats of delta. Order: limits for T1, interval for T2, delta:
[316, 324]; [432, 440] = 2.0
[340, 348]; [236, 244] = 2.7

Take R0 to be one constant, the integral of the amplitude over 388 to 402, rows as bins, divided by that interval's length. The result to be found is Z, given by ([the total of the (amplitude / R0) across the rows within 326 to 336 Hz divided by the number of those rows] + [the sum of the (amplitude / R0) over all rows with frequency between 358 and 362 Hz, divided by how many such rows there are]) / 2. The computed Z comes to 0.94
